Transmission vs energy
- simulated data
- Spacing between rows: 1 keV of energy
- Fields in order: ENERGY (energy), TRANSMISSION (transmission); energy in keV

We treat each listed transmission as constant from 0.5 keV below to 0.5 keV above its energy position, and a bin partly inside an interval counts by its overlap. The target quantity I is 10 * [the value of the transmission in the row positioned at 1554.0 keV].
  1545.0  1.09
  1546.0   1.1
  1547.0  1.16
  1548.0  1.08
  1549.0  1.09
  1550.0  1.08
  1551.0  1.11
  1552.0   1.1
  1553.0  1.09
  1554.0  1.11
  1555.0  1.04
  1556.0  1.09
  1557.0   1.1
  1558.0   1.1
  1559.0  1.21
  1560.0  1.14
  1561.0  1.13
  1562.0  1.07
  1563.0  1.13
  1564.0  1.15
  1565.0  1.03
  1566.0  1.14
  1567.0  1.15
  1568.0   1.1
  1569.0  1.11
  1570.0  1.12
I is 11.10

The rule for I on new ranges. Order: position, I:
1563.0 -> 11.30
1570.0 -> 11.20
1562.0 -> 10.70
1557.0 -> 11.00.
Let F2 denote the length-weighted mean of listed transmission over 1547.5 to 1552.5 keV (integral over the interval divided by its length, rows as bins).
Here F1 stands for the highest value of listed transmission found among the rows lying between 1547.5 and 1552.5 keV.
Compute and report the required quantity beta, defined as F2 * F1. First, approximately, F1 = 1.11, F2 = 1.09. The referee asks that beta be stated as 1.21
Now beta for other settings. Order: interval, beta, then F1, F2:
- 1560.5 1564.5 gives 1.29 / 1.15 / 1.12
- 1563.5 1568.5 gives 1.28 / 1.15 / 1.11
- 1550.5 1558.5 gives 1.21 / 1.11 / 1.09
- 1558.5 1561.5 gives 1.40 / 1.21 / 1.16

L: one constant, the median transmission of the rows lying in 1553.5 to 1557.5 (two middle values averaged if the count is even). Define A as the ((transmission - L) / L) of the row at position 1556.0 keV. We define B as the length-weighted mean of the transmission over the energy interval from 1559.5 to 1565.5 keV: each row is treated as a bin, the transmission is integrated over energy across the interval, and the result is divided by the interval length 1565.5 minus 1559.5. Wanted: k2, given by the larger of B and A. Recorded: 1.11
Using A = -0.005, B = 1.11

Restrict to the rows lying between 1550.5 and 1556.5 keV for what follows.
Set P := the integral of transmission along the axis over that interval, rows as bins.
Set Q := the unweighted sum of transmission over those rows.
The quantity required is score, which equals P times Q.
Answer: 42.8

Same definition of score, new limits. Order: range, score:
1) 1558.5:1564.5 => 46.6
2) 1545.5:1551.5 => 43.8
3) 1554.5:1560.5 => 44.6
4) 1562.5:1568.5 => 44.9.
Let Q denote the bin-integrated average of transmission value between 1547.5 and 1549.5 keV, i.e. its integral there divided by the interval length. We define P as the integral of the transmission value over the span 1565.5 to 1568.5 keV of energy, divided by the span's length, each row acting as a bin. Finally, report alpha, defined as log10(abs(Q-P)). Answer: -1.35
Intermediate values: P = 1.13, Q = 1.085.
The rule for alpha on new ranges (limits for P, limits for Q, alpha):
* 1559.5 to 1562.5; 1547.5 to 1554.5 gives -1.72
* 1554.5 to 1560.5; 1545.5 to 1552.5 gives -1.98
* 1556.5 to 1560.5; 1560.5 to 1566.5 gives -1.54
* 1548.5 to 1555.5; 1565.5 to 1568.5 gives -1.38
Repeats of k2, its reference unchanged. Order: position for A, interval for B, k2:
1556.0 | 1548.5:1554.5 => 1.10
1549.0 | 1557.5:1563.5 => 1.13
